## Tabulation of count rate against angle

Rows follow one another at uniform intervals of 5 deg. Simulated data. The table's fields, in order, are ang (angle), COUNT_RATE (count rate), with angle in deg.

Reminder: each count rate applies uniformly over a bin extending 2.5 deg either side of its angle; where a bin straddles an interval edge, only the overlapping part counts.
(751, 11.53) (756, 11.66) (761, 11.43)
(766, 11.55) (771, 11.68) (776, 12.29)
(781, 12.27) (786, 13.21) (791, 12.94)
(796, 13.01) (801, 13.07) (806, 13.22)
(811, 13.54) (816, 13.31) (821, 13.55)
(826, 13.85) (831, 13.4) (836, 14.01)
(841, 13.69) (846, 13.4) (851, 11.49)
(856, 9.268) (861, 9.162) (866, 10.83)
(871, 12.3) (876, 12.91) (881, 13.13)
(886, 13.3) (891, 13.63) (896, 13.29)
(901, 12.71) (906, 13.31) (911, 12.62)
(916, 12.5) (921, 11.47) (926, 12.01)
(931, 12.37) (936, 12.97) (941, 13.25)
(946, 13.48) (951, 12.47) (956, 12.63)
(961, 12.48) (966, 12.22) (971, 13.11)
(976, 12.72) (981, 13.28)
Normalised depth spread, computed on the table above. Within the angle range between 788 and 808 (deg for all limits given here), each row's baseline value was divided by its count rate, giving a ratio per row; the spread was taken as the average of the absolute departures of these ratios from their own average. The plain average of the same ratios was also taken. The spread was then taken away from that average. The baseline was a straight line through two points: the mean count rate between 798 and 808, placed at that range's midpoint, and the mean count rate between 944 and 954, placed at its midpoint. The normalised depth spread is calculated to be 1.00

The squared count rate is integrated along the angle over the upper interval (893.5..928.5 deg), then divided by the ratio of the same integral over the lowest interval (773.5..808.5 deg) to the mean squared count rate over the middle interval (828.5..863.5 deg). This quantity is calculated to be 143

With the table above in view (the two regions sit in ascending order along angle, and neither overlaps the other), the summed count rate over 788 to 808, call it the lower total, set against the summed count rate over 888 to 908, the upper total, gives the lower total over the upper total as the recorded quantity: 0.99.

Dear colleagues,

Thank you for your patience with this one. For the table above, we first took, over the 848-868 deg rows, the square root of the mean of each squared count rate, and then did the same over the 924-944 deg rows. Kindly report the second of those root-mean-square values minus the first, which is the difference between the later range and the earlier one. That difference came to 2.4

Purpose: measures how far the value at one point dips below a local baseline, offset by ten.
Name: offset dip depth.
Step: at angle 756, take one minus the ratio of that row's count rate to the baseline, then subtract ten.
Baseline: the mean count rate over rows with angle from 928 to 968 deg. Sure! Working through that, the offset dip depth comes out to -9.9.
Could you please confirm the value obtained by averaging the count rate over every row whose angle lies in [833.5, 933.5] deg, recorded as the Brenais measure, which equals 12.4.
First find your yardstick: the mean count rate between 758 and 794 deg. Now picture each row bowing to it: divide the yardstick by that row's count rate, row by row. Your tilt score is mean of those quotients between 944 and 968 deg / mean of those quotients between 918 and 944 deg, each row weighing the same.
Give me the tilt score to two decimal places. 0.98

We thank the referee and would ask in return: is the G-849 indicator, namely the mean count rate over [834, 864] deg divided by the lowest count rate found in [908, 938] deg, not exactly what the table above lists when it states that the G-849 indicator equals 1.03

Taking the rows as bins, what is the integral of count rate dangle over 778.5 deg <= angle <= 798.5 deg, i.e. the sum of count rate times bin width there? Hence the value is 257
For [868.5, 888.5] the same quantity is 258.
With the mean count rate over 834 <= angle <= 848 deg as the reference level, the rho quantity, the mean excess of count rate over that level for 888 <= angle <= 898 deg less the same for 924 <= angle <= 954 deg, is 0.7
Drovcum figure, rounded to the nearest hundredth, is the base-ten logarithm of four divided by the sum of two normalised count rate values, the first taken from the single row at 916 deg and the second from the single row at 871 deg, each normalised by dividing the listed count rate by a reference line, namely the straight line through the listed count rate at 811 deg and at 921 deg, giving 0.29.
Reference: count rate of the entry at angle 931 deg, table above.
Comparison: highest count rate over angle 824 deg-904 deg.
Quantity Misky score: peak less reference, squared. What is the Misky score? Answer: 2.7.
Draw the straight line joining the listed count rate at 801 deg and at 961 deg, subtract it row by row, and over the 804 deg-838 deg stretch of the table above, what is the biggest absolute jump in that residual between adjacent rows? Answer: 0.63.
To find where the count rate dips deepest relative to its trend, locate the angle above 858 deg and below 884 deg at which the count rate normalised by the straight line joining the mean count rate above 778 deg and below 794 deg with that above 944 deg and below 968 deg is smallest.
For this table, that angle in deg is 861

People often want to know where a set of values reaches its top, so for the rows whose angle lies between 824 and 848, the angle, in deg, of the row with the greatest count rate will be 836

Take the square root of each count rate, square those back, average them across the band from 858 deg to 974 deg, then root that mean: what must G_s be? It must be 3.54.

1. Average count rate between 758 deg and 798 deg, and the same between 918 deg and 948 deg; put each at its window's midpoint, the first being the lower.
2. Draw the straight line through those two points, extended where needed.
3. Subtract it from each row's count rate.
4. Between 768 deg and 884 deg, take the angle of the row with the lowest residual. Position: 861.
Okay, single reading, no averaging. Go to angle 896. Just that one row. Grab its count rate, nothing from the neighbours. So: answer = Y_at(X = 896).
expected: 13.29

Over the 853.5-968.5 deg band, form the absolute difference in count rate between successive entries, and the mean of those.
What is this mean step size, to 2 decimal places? 0.52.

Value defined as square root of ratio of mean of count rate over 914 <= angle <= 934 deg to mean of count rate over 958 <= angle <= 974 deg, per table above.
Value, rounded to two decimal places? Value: 0.98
